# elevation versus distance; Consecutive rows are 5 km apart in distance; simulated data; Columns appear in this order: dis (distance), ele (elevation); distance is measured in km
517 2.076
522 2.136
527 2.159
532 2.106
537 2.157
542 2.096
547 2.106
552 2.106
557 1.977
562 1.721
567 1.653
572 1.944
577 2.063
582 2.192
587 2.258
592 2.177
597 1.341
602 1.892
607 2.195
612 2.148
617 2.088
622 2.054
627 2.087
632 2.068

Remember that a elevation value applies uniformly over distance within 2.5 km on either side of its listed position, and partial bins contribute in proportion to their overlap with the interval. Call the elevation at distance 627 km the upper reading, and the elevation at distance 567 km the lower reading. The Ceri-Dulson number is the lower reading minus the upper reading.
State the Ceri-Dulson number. -0.43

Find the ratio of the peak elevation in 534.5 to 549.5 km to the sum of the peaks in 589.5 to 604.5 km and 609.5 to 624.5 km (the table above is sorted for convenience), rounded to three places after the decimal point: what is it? 0.499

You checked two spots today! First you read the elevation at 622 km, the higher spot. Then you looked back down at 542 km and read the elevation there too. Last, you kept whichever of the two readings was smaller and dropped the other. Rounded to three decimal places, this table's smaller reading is 2.054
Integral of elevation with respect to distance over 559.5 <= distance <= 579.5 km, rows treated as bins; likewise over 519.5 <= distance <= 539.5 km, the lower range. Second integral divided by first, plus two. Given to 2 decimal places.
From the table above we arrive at 3.16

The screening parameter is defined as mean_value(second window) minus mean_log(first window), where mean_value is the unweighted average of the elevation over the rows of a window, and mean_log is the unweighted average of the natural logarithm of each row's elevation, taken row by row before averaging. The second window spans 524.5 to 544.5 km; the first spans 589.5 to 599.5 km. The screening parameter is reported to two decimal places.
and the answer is 1.59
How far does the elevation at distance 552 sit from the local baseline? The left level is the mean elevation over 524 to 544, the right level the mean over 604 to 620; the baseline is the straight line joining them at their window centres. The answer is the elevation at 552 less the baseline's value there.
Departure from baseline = -0.03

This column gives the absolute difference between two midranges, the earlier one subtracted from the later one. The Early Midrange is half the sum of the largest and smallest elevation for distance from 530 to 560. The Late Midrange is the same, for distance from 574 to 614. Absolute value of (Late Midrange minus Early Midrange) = 0.27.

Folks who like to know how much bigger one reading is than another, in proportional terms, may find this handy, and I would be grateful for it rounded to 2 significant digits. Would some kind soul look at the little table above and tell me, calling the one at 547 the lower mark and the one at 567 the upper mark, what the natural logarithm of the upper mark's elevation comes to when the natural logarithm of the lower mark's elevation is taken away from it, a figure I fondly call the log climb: -0.24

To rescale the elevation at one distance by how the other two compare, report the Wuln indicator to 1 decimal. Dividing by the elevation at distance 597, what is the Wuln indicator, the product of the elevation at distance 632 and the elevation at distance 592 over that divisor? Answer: 3.4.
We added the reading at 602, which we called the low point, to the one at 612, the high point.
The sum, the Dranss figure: 4.04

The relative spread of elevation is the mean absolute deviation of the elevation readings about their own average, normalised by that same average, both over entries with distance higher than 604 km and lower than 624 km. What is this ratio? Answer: 0.024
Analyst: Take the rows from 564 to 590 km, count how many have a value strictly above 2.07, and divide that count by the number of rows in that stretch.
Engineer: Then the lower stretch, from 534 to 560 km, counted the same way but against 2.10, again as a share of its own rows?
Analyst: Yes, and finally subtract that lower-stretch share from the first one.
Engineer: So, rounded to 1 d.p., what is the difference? -0.2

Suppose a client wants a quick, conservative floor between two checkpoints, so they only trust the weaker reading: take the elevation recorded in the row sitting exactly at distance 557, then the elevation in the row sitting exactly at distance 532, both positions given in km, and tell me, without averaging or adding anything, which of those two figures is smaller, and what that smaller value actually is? 1.98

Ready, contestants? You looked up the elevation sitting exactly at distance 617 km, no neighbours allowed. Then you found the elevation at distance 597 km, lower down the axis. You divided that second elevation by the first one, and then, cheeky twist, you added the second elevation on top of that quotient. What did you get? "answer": 1.98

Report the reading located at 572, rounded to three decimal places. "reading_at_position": 1.944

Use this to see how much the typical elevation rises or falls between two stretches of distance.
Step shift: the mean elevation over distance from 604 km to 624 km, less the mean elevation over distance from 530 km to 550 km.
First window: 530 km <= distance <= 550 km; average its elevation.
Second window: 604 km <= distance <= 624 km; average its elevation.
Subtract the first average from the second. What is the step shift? 0.00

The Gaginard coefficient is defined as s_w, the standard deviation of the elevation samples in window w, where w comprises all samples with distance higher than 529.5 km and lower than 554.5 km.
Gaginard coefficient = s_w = 0.02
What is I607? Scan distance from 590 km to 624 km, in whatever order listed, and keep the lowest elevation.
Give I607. 1.341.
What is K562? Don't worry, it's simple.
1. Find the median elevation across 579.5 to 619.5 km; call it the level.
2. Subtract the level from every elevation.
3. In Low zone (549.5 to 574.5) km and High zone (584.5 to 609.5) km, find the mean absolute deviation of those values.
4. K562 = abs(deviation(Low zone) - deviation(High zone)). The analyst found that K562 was 0.13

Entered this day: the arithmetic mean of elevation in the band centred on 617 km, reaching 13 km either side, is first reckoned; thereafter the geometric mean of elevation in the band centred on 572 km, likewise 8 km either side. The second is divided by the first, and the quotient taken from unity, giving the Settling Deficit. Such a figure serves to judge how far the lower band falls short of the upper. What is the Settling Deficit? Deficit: 0.11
